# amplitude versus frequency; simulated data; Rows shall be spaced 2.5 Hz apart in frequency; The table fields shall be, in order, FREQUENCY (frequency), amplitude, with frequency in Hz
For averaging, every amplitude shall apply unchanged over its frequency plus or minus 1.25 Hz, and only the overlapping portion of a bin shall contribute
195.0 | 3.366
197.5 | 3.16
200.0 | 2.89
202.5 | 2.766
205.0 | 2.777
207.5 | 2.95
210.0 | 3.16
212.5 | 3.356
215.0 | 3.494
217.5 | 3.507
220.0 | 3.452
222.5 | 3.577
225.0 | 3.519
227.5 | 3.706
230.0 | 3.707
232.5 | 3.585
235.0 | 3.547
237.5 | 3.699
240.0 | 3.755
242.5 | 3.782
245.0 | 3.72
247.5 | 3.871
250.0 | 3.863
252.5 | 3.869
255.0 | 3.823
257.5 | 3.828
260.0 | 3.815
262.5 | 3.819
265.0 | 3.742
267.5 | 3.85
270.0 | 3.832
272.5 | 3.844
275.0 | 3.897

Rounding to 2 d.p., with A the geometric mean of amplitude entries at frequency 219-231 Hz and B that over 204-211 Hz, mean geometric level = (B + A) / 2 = 3.27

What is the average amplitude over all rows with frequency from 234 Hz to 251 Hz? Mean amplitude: 3.7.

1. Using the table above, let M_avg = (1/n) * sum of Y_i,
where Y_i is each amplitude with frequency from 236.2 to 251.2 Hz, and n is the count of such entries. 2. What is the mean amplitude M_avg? 3.8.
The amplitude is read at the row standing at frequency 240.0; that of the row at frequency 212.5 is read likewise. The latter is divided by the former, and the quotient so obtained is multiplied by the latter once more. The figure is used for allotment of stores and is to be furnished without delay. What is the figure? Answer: 3.0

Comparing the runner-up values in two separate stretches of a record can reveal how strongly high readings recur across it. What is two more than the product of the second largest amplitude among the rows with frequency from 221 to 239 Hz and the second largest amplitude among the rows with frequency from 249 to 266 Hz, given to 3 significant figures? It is 16.3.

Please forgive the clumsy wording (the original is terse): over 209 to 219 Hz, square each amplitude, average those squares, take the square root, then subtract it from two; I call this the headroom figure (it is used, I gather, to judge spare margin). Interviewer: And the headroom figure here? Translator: -1.38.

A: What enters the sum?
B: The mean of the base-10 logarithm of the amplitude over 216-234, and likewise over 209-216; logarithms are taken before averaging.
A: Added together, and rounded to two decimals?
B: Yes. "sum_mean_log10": 1.08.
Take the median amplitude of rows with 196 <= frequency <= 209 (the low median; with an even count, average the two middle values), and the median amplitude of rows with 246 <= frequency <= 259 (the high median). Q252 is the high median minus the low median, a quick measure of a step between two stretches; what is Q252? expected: 1.0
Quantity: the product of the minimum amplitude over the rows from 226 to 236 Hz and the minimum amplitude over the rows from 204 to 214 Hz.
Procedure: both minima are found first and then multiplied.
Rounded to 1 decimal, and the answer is 9.9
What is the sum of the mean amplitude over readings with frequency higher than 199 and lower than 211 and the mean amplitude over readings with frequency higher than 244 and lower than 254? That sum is 6.7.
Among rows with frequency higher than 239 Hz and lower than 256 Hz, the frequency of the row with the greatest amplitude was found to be 247.5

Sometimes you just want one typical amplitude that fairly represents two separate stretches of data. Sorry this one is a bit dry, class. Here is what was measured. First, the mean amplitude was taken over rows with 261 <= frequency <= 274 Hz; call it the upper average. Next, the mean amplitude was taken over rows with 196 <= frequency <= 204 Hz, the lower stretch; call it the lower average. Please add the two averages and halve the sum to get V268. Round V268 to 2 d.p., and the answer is 3.38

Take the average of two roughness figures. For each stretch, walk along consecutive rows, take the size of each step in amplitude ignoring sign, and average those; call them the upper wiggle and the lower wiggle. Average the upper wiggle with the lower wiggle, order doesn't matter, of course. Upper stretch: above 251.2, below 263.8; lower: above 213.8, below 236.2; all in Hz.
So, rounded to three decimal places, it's 0.046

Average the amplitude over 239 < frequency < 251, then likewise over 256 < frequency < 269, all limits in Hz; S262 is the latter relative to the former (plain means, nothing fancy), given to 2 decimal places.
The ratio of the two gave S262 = 1.00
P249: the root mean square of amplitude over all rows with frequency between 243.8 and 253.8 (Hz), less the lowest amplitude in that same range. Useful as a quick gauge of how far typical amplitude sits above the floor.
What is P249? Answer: 0.111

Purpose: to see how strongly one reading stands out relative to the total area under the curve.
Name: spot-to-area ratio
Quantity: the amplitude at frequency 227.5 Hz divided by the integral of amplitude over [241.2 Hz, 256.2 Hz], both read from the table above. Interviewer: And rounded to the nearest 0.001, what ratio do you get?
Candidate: 0.065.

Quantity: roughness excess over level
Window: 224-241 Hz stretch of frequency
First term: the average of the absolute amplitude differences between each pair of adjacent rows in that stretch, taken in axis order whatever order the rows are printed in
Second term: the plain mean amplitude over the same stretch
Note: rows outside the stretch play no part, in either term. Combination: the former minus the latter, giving -3.55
